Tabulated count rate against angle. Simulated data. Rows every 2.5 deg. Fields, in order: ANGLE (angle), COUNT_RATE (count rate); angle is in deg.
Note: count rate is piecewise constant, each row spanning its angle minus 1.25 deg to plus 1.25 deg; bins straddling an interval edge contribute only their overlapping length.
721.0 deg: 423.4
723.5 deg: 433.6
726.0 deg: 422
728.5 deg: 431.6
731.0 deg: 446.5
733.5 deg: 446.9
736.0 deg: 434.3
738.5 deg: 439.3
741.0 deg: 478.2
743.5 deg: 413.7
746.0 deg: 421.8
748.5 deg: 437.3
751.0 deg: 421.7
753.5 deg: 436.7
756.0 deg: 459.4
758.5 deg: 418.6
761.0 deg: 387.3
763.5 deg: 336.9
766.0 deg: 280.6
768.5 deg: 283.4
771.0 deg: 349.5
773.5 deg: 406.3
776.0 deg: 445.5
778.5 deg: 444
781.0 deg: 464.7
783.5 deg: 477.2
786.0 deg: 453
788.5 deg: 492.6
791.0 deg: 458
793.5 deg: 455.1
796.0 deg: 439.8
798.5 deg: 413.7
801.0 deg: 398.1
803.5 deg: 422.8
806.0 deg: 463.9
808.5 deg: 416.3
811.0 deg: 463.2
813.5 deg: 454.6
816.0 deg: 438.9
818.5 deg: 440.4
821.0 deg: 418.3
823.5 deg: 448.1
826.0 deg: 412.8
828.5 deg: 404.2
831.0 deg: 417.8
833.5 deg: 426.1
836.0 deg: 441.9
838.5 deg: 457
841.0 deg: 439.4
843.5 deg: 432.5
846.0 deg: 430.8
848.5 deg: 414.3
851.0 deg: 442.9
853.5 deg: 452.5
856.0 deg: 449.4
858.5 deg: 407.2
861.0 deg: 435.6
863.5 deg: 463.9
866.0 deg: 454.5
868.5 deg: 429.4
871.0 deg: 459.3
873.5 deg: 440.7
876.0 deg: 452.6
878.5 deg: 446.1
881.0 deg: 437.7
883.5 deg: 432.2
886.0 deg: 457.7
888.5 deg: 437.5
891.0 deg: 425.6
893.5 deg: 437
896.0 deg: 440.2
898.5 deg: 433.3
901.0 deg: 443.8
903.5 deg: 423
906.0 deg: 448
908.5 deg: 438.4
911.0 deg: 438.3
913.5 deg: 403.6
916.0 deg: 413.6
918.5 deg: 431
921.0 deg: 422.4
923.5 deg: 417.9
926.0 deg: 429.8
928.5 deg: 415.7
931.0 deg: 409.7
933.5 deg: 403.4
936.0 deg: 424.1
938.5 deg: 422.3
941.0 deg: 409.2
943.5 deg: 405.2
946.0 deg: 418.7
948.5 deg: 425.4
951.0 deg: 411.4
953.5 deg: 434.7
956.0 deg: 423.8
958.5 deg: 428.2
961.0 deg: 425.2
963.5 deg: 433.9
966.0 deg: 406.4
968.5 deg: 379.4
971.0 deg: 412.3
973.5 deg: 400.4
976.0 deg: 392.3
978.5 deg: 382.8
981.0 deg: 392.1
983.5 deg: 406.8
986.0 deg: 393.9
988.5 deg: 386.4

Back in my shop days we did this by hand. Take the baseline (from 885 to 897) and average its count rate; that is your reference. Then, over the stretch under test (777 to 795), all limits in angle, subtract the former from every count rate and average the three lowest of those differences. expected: 11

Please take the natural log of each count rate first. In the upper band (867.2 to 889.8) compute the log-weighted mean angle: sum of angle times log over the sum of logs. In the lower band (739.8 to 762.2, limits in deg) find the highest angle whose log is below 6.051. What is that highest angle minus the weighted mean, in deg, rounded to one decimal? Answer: -117.5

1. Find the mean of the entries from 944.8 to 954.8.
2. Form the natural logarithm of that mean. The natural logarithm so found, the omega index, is 6.05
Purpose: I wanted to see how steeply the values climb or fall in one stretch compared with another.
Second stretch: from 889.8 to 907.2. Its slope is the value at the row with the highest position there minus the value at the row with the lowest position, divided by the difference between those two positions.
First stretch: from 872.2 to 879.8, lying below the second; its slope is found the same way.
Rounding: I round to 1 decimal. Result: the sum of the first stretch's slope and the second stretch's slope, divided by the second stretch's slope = 1.7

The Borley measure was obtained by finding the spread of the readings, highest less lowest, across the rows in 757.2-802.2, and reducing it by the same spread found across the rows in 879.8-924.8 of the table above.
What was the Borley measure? 158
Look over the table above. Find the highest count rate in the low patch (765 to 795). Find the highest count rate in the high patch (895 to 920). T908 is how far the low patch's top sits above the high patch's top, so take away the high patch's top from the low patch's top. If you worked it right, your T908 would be 45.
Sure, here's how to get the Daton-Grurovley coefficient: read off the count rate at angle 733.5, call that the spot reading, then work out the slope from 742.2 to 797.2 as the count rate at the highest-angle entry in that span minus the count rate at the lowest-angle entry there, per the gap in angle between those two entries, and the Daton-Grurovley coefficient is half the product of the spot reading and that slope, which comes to 111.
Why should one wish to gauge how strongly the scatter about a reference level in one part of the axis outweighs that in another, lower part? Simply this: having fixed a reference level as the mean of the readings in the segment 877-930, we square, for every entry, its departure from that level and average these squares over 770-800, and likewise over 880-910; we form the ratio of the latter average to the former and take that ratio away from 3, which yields 2.9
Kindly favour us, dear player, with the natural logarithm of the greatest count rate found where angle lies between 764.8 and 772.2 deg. 5.86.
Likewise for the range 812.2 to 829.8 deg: 6.12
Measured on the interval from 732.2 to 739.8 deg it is 6.10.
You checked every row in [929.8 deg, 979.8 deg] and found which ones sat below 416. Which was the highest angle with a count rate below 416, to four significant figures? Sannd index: 978.5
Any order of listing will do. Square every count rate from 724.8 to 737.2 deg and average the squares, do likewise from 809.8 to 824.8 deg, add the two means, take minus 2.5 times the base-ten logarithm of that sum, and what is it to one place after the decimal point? -14.0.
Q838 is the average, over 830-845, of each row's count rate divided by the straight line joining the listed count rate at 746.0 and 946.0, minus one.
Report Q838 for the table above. 0.037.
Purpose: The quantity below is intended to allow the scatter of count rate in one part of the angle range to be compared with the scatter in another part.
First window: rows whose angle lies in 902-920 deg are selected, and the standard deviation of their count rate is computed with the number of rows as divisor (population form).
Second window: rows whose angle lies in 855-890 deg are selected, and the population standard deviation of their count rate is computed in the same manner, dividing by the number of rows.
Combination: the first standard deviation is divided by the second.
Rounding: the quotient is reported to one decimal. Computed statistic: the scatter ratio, 1.0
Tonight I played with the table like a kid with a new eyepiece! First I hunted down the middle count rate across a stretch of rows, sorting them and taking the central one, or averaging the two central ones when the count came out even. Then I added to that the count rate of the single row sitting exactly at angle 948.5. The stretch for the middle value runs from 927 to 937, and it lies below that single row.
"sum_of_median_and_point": 838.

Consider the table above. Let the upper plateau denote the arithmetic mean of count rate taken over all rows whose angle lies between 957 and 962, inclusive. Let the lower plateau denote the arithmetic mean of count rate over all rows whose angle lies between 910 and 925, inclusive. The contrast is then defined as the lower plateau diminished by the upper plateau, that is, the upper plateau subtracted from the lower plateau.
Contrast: -6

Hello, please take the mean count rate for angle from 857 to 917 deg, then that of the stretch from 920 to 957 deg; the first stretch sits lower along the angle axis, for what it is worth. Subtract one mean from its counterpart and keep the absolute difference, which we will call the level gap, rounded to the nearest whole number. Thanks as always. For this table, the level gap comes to 19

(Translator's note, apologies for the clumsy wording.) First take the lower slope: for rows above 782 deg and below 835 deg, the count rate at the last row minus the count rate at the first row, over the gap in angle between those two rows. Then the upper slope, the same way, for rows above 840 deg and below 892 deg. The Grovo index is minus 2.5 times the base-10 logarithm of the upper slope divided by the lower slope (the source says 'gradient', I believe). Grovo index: 1.4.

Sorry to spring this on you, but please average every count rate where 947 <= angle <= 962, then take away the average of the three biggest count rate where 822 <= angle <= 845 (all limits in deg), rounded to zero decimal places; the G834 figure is -24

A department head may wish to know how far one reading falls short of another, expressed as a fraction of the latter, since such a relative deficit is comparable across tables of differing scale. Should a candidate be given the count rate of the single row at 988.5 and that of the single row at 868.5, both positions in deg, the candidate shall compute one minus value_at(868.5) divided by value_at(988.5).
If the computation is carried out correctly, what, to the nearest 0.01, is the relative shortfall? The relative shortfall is -0.11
